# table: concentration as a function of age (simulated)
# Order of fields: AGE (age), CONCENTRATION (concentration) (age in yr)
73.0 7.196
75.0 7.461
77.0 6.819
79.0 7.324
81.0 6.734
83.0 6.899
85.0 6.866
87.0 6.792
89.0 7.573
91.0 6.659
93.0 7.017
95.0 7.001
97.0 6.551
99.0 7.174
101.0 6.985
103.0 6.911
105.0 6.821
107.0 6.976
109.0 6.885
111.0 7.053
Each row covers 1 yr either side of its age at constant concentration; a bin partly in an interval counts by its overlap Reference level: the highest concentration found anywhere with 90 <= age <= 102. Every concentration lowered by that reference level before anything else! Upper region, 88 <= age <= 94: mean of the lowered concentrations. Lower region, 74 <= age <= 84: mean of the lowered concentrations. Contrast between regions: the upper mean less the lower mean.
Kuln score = 0.036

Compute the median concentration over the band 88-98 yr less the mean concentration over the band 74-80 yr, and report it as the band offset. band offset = -0.200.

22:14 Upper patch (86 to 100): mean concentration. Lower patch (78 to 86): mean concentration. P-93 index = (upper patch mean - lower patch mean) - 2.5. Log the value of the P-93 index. -2.49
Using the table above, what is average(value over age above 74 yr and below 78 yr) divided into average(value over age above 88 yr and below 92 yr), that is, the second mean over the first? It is 1.00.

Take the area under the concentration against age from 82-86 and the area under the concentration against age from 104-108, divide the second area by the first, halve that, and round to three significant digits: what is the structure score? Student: 0.501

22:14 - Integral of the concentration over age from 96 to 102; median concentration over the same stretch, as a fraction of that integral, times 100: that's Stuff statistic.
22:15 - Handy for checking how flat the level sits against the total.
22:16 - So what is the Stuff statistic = 16.9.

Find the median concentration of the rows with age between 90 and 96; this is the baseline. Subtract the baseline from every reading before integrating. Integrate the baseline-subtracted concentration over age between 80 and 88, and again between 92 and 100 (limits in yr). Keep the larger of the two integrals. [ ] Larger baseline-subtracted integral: -0.52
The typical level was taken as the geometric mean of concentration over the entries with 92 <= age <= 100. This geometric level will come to 6.932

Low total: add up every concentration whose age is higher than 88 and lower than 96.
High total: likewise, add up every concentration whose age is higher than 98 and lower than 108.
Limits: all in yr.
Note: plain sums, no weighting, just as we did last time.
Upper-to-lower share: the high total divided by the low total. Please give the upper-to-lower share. 1.2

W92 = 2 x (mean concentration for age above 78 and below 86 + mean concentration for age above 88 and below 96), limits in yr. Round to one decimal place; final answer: 28.0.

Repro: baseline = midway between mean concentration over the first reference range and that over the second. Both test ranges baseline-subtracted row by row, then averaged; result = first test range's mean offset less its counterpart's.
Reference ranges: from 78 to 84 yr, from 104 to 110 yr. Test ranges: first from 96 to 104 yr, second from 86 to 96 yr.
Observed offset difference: -0.10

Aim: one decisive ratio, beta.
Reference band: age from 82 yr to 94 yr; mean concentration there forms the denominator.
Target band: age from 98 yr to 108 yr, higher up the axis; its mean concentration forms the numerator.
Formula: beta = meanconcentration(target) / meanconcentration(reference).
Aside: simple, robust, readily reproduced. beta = 1.00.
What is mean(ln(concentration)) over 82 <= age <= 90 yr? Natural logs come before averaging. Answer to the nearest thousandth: 1.950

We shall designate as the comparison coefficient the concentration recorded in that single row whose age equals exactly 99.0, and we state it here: 7.174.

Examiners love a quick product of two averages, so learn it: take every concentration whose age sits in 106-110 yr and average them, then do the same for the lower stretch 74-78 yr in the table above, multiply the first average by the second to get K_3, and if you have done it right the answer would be 49.5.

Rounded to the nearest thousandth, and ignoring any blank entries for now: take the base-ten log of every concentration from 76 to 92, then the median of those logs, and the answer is 0.835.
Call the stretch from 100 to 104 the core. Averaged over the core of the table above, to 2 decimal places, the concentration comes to 6.95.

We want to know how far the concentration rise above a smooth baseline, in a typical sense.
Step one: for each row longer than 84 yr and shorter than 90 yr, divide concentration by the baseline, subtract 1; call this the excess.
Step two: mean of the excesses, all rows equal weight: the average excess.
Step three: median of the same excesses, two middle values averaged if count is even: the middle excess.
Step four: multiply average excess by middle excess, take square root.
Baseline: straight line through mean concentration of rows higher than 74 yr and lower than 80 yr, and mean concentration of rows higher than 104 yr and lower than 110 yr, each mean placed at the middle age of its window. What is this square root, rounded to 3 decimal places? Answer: 0.010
